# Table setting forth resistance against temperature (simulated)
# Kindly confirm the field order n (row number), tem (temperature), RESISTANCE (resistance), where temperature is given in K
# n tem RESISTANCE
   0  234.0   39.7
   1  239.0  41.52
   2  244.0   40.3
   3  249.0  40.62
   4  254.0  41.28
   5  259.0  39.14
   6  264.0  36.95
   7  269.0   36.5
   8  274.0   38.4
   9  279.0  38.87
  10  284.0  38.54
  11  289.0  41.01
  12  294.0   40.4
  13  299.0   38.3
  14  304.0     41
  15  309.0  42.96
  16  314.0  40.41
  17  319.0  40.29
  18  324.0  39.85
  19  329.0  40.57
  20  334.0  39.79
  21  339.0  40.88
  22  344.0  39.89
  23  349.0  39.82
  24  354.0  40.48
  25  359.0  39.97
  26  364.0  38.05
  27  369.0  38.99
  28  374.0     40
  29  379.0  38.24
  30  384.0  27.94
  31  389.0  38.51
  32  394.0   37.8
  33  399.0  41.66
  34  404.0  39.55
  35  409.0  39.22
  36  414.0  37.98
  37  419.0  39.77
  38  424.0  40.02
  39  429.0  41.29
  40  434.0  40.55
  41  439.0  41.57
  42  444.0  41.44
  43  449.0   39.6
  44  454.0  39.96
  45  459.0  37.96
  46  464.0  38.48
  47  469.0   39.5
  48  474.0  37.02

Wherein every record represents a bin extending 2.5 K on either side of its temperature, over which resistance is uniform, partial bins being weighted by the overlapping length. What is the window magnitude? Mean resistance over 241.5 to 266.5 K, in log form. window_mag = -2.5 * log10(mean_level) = -4.00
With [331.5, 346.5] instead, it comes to -4.01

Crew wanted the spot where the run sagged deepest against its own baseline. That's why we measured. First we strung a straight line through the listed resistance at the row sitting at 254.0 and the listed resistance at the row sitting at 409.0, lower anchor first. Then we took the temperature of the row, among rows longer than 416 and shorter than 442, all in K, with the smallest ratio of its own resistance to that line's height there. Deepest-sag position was 419.0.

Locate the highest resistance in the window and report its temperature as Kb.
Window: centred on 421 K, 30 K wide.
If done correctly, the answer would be 429.0 K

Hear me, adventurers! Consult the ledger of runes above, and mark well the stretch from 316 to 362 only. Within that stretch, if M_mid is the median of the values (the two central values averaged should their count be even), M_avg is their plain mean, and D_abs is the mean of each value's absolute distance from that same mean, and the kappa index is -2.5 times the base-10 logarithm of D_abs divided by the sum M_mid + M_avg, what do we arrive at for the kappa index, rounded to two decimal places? 5.93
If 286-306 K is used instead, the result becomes 4.84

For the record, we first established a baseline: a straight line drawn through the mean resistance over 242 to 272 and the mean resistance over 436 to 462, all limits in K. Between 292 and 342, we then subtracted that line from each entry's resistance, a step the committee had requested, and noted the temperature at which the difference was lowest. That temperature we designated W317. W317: 299.0 K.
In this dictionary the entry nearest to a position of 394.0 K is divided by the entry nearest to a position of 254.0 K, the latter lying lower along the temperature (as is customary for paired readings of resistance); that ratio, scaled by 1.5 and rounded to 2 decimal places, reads 1.37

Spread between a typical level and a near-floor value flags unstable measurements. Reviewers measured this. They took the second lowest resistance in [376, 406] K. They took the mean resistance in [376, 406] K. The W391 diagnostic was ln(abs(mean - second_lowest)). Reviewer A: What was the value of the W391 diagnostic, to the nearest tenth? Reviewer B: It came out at -0.7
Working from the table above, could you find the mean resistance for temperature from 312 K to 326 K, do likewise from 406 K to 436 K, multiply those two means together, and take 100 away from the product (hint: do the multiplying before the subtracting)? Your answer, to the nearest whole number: 1499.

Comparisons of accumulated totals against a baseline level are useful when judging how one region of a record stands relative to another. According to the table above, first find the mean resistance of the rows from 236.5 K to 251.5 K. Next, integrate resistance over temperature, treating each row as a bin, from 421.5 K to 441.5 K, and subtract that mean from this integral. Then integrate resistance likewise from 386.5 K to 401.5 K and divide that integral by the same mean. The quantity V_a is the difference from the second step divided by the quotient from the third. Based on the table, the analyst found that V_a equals 54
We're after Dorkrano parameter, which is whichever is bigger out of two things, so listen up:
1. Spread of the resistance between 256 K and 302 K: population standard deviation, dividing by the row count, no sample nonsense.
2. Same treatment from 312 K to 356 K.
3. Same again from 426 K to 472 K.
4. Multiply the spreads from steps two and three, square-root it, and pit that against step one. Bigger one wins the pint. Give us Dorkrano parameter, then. 1.36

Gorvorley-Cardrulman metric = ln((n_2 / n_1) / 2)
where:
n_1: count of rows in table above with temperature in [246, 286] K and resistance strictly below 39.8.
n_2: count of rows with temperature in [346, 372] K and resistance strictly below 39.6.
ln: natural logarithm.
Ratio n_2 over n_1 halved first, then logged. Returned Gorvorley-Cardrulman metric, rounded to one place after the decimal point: -1.8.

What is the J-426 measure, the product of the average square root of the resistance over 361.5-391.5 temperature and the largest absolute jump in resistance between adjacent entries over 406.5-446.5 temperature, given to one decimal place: 10.9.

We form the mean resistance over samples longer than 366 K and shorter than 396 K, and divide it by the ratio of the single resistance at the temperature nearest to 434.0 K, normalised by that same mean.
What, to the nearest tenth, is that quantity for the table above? 33.6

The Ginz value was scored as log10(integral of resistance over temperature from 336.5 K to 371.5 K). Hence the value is 3.14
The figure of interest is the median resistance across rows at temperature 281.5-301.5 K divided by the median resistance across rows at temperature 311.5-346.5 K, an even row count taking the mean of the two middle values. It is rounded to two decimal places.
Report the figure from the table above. 0.98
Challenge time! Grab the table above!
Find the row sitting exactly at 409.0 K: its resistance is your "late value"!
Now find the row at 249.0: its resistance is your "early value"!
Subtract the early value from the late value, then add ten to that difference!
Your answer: 8.6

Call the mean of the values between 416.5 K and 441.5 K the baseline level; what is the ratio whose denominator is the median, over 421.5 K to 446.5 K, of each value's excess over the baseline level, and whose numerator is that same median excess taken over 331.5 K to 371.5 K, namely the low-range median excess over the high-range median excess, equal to -1.2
